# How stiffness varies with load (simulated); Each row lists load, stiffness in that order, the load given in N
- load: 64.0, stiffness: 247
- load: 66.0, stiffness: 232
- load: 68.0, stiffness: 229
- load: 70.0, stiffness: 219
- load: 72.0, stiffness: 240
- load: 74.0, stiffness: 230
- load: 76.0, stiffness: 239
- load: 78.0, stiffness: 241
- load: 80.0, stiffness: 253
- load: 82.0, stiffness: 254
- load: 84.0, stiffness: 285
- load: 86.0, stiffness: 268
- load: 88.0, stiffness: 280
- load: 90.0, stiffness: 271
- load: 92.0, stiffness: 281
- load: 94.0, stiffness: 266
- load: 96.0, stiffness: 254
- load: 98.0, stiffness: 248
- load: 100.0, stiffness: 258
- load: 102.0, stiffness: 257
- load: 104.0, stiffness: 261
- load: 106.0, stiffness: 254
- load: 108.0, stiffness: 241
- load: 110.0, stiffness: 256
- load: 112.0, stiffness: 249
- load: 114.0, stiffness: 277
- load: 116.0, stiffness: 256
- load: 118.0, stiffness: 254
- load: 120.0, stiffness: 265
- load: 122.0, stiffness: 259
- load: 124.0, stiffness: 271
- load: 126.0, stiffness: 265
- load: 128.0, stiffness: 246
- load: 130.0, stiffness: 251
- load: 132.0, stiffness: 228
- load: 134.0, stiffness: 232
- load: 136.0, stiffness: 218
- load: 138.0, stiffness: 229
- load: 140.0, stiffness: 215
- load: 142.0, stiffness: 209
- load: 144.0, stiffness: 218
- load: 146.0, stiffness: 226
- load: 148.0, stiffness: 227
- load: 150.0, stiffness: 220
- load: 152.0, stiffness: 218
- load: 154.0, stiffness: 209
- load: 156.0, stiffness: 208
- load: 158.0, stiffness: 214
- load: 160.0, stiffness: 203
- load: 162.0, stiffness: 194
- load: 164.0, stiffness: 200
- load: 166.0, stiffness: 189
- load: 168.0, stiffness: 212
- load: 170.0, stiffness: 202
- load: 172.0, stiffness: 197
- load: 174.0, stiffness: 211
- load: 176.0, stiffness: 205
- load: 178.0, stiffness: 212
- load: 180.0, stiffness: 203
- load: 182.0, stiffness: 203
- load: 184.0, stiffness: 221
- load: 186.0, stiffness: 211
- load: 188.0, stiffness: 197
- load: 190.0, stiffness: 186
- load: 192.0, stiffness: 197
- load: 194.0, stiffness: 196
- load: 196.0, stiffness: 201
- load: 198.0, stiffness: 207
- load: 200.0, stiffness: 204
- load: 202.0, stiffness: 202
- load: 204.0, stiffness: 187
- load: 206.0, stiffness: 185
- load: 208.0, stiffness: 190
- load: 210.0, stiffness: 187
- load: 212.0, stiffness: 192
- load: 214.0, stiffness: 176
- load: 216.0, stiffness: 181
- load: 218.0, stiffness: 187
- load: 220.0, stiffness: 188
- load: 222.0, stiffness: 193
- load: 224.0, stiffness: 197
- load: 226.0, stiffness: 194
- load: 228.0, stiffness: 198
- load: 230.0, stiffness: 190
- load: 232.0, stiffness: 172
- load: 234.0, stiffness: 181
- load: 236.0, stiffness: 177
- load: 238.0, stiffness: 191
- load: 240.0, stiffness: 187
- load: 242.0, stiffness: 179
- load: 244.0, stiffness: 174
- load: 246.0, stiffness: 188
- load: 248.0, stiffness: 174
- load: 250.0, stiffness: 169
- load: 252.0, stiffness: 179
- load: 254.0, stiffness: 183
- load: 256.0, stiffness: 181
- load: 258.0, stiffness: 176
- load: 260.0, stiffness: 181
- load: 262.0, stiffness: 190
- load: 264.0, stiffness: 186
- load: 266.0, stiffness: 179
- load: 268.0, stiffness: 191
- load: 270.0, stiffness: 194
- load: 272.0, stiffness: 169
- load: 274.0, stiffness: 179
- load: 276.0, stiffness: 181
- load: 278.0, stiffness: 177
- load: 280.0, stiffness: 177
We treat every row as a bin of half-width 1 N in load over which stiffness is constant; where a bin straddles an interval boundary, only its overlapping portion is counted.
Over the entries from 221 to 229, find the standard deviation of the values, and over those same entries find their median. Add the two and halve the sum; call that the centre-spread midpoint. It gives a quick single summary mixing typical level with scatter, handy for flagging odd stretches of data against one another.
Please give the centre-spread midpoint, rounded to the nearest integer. 99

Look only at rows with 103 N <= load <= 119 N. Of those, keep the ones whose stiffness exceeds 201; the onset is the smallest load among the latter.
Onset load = 104.0 N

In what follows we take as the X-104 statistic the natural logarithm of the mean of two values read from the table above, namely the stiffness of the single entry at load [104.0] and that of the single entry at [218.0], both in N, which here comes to 5.41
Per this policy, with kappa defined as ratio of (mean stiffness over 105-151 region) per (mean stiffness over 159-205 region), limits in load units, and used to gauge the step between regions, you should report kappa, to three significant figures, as 1.20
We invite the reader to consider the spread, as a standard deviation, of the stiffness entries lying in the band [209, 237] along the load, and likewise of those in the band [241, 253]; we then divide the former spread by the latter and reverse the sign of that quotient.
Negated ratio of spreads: -1.3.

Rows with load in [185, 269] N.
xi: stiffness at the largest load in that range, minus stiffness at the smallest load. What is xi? -20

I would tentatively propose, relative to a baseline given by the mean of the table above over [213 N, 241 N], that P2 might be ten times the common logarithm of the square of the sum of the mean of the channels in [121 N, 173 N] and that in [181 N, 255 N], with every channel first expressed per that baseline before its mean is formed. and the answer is 6.9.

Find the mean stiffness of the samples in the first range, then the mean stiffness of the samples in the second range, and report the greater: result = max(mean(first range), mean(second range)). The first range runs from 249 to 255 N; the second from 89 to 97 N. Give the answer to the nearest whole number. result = 268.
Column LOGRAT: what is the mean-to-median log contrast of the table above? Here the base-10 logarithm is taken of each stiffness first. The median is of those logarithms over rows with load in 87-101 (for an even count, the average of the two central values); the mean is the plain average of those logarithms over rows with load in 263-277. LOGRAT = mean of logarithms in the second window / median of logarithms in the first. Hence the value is 0.93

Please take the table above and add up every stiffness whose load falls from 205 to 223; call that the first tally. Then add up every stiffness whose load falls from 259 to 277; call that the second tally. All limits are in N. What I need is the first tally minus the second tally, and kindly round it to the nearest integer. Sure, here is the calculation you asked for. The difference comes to 29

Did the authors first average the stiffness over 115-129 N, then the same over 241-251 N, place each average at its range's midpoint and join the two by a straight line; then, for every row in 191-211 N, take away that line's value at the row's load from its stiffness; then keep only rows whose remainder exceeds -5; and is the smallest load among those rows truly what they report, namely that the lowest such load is 198.0 N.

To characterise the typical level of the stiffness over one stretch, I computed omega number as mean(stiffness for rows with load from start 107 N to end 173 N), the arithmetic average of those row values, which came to 229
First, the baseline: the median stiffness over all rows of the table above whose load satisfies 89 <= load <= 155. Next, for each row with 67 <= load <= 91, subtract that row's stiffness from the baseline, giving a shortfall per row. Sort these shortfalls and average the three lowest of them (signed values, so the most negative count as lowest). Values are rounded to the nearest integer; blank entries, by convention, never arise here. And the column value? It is -28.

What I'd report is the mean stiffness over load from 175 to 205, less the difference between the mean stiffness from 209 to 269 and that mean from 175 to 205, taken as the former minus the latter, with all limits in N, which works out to 220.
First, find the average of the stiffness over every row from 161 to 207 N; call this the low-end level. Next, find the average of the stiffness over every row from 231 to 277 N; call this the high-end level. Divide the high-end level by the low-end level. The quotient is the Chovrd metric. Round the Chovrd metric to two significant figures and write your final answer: 0.90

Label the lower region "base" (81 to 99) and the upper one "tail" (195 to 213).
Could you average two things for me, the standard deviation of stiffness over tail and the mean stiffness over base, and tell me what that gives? 138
